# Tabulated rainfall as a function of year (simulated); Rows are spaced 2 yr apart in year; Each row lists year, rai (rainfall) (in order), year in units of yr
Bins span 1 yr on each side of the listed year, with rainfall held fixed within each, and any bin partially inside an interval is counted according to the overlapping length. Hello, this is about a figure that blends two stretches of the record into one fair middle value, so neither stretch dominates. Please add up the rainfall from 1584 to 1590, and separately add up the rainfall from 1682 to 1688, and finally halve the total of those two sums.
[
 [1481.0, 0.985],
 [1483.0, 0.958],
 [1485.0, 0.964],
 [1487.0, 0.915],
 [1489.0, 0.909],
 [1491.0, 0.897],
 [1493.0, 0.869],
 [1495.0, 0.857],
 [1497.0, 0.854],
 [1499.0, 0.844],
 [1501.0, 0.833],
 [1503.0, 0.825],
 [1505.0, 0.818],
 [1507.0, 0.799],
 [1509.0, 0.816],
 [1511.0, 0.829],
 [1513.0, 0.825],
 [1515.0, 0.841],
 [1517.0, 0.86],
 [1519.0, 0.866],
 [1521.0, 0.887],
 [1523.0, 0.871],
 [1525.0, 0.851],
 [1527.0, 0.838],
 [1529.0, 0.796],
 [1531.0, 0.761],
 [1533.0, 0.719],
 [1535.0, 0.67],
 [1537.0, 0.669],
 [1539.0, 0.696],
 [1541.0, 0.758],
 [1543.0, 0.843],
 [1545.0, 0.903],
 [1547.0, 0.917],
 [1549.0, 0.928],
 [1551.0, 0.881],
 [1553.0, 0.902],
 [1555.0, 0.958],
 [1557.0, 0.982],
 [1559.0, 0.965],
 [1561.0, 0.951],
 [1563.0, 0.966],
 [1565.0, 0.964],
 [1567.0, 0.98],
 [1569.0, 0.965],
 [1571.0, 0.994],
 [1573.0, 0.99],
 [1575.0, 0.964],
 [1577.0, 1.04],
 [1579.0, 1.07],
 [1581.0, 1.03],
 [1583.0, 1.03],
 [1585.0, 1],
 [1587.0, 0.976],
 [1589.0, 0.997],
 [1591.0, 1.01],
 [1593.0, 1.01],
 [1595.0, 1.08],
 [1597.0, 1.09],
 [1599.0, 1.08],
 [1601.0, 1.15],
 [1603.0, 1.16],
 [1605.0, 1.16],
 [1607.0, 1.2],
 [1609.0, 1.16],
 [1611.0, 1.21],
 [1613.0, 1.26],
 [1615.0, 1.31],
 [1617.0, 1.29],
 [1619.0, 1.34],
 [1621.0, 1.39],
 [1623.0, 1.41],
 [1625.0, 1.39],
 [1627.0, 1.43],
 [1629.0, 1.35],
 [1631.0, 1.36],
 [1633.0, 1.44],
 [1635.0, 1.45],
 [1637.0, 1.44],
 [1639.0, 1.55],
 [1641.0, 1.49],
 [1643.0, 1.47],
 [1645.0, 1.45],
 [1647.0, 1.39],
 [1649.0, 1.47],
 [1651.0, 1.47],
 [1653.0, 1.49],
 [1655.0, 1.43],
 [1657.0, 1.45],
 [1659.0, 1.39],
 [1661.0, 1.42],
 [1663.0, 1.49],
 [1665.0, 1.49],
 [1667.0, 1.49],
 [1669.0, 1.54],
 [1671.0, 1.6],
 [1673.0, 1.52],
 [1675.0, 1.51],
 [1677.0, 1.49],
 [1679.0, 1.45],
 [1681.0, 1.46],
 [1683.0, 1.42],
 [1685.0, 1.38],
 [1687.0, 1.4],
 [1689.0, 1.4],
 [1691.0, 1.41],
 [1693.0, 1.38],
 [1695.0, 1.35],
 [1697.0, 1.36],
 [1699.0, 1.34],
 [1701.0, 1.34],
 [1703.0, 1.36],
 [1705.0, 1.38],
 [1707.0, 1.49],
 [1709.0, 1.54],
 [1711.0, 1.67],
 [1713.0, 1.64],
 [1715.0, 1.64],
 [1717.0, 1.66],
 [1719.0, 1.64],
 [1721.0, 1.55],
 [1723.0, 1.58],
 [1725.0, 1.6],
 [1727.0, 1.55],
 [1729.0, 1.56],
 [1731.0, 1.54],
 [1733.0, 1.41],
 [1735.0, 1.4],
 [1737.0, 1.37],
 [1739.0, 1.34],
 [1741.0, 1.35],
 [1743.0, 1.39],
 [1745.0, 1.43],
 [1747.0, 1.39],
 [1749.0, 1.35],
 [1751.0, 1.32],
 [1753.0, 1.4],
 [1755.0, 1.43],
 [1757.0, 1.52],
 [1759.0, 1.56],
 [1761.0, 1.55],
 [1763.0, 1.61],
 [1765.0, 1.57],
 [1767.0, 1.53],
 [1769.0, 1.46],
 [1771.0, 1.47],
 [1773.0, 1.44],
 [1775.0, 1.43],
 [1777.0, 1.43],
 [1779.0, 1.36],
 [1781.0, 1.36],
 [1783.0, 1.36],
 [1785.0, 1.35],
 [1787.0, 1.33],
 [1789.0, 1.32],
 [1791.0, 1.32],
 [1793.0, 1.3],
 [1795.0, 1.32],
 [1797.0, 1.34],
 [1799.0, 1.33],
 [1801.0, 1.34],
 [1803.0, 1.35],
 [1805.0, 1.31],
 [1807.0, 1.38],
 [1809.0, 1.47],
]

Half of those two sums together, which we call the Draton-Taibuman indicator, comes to 3.6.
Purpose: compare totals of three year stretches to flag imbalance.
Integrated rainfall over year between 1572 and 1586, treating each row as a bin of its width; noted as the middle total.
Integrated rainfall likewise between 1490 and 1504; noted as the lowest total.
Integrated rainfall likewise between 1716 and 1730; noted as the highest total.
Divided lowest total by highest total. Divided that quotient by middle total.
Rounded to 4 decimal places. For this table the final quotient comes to 0.0377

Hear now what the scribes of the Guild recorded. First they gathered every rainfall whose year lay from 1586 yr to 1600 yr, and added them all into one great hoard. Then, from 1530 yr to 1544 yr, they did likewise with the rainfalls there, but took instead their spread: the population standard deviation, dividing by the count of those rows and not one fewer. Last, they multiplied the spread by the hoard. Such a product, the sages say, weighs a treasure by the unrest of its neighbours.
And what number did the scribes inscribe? 0.4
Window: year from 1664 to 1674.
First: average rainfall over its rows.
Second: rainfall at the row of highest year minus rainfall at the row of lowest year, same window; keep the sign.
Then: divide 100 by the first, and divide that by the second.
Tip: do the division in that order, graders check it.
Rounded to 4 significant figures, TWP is 2182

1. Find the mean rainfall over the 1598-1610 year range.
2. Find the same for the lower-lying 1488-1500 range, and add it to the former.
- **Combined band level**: 2.02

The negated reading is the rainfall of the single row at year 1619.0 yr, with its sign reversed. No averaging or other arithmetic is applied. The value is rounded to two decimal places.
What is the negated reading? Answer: -1.34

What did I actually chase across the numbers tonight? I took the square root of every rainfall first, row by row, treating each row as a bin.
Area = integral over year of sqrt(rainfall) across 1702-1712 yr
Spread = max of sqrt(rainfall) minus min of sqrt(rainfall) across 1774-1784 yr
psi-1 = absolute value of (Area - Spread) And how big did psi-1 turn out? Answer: 12.2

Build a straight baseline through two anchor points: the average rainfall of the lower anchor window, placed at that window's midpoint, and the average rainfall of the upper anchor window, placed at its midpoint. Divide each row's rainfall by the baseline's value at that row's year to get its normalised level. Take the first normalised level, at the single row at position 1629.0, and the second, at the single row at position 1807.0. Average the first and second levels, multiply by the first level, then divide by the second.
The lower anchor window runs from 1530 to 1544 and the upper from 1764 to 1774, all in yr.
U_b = 1.65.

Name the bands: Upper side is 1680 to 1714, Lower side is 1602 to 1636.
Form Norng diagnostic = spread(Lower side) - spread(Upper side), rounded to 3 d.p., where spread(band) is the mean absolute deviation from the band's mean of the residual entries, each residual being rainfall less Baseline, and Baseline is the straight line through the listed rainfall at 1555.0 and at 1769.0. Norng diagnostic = 0.000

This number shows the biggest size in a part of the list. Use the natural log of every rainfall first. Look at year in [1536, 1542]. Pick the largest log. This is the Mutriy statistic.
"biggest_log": -0.28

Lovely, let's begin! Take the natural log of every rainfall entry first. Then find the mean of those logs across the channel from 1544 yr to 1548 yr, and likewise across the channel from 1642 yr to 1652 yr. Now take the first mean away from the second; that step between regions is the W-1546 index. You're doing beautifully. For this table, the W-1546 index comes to 0.47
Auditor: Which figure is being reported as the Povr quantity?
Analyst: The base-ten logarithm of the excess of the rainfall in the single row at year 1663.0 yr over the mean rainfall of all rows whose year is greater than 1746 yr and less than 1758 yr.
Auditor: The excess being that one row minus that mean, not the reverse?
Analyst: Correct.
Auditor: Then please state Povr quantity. -1.05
